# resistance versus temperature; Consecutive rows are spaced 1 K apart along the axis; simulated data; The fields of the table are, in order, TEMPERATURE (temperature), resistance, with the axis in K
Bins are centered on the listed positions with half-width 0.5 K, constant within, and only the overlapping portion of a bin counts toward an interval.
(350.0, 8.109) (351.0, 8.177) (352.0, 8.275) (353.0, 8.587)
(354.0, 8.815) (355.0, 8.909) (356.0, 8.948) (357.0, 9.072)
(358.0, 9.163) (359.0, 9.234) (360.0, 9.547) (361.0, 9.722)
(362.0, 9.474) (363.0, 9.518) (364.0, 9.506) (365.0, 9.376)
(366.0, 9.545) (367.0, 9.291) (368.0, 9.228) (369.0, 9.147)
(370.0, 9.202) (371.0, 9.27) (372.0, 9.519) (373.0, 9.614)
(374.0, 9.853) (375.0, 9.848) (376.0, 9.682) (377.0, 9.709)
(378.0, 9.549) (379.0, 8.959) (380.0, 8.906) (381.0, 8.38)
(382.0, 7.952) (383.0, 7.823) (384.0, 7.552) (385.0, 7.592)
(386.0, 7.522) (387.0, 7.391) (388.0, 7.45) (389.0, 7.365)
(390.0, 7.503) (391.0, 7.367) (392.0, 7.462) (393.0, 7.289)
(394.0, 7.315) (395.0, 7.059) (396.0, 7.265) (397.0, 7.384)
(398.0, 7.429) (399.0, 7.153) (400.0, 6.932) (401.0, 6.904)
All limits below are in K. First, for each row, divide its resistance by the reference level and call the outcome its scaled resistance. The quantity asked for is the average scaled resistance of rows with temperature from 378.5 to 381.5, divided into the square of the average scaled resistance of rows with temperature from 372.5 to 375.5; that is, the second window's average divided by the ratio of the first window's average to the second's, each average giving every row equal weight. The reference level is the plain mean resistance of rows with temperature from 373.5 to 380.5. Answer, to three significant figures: 1.15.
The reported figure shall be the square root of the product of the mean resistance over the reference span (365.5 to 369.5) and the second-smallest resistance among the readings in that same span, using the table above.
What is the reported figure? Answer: 9.3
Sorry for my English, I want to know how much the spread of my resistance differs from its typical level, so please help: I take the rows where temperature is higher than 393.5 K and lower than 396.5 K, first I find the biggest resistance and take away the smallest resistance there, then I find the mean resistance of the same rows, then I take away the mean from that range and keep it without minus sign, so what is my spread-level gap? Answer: 7.0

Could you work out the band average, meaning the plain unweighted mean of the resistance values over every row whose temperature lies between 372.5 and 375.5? 9.8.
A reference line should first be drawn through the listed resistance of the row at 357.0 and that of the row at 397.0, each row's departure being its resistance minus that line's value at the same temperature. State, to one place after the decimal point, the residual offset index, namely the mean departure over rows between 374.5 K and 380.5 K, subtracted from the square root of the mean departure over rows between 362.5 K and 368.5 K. -0.4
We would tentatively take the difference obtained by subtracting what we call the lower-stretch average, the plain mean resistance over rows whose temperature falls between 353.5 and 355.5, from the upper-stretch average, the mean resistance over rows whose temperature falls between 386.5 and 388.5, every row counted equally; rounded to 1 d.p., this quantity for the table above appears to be -1.4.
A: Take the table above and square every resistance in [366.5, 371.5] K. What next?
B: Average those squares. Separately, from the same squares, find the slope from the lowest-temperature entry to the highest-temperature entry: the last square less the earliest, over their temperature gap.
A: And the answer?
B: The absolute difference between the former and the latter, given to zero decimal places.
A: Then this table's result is 85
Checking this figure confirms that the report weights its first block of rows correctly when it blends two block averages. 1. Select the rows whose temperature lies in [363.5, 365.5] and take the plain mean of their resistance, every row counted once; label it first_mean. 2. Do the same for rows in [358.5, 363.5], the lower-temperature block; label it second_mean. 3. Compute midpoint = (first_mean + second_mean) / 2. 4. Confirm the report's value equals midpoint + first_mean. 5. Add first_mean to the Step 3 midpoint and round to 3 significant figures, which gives 18.9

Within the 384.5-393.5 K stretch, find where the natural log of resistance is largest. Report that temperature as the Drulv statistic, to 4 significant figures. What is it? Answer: 385.0 K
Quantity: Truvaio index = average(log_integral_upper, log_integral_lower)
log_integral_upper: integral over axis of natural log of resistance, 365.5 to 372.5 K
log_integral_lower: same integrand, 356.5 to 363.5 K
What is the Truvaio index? 15.6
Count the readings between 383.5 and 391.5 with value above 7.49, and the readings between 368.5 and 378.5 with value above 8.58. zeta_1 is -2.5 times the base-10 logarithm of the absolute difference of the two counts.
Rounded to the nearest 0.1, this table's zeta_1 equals -1.9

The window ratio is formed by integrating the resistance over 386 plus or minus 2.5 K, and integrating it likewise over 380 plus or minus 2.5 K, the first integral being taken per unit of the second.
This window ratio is 0.86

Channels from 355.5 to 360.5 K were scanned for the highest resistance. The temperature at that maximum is 360.0 K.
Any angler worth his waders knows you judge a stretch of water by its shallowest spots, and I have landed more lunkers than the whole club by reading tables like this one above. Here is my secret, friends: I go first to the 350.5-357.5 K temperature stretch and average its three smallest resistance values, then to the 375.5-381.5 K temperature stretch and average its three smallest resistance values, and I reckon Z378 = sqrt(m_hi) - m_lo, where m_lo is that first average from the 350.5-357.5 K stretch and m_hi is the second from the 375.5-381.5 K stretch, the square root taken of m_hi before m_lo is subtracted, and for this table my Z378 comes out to -5.39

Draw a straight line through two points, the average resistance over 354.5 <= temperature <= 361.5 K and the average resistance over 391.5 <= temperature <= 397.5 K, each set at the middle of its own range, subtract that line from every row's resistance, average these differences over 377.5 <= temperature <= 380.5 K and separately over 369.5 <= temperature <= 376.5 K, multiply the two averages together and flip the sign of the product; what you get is -1.2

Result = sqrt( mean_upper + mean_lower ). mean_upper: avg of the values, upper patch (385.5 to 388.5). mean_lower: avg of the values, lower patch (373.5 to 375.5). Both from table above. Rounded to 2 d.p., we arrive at 4.16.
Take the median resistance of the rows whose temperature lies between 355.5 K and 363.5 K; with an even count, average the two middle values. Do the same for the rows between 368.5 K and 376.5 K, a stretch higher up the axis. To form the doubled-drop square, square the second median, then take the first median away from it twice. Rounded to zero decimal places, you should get 73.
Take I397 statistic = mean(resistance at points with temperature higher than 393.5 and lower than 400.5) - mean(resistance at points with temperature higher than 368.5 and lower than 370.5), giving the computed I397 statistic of -2.0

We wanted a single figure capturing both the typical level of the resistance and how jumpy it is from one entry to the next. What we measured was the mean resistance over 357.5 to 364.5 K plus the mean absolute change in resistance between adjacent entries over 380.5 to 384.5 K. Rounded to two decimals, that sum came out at 9.73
